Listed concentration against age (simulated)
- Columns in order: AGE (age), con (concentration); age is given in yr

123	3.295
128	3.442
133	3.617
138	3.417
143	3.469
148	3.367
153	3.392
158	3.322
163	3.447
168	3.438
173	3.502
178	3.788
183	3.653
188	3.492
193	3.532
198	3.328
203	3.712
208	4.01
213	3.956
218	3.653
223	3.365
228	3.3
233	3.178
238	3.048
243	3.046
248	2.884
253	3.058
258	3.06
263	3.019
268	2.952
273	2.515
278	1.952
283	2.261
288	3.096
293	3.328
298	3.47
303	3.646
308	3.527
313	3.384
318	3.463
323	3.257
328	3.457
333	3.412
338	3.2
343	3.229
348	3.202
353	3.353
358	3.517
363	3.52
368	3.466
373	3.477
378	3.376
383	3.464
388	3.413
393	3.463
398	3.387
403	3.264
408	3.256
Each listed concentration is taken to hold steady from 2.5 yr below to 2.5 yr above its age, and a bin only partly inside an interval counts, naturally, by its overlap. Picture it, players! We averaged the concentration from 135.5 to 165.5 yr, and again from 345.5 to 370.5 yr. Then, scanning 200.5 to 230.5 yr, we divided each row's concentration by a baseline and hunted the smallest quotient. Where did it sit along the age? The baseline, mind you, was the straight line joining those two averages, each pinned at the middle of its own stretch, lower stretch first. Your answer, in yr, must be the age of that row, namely 228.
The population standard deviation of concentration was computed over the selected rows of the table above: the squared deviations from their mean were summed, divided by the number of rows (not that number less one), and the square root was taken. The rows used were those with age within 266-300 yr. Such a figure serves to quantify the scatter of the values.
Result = 0.52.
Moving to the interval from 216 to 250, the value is 0.24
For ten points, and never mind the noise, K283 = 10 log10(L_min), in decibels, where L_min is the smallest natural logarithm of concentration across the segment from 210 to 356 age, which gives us -1.7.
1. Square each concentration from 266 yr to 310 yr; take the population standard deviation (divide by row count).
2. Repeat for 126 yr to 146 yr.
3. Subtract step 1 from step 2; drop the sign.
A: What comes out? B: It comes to 2.7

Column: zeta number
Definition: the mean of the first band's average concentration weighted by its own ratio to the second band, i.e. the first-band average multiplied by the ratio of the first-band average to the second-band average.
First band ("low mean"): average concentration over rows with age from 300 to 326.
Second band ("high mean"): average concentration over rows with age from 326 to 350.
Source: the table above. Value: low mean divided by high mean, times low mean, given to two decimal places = 3.62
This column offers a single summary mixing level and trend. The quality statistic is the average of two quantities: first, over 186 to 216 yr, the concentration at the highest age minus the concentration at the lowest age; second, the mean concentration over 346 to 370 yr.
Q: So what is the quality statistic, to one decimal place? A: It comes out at 1.9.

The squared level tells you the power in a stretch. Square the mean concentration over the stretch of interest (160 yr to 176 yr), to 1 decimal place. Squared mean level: 12.0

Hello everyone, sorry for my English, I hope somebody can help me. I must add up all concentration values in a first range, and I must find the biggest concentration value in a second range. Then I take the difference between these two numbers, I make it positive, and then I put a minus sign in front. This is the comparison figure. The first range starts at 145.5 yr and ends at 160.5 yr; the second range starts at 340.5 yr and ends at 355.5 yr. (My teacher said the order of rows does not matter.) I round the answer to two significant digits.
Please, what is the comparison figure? -6.7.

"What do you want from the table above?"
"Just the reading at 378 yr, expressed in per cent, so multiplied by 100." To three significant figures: 338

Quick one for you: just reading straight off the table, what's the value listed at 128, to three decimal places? 3.442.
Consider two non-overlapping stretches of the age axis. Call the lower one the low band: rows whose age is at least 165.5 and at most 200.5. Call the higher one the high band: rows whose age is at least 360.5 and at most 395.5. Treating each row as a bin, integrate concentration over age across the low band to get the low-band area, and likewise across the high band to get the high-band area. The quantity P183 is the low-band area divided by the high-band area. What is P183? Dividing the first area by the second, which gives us 1.02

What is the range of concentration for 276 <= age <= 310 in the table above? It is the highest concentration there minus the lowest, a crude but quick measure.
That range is 1.7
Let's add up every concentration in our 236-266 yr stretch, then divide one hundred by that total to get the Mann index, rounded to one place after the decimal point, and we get 5.5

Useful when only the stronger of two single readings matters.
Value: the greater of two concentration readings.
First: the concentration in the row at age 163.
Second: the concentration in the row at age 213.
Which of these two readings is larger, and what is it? 3.96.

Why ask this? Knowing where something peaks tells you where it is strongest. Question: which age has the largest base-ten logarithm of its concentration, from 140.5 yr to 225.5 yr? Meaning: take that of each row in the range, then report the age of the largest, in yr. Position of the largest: 208 yr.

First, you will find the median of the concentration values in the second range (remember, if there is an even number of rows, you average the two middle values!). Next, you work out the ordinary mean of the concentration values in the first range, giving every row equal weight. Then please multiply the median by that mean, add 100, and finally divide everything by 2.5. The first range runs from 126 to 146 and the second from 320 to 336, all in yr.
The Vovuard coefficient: 44.8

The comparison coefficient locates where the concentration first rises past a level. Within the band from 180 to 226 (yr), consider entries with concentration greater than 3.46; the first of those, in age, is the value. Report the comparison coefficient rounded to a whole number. 183 yr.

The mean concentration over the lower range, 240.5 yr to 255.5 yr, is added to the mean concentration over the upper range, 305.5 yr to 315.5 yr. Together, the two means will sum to 6.45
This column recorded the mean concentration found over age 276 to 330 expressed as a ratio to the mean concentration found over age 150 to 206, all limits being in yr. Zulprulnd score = 0.90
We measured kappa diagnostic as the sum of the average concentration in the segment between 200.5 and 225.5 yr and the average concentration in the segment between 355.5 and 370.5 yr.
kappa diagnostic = 7.2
